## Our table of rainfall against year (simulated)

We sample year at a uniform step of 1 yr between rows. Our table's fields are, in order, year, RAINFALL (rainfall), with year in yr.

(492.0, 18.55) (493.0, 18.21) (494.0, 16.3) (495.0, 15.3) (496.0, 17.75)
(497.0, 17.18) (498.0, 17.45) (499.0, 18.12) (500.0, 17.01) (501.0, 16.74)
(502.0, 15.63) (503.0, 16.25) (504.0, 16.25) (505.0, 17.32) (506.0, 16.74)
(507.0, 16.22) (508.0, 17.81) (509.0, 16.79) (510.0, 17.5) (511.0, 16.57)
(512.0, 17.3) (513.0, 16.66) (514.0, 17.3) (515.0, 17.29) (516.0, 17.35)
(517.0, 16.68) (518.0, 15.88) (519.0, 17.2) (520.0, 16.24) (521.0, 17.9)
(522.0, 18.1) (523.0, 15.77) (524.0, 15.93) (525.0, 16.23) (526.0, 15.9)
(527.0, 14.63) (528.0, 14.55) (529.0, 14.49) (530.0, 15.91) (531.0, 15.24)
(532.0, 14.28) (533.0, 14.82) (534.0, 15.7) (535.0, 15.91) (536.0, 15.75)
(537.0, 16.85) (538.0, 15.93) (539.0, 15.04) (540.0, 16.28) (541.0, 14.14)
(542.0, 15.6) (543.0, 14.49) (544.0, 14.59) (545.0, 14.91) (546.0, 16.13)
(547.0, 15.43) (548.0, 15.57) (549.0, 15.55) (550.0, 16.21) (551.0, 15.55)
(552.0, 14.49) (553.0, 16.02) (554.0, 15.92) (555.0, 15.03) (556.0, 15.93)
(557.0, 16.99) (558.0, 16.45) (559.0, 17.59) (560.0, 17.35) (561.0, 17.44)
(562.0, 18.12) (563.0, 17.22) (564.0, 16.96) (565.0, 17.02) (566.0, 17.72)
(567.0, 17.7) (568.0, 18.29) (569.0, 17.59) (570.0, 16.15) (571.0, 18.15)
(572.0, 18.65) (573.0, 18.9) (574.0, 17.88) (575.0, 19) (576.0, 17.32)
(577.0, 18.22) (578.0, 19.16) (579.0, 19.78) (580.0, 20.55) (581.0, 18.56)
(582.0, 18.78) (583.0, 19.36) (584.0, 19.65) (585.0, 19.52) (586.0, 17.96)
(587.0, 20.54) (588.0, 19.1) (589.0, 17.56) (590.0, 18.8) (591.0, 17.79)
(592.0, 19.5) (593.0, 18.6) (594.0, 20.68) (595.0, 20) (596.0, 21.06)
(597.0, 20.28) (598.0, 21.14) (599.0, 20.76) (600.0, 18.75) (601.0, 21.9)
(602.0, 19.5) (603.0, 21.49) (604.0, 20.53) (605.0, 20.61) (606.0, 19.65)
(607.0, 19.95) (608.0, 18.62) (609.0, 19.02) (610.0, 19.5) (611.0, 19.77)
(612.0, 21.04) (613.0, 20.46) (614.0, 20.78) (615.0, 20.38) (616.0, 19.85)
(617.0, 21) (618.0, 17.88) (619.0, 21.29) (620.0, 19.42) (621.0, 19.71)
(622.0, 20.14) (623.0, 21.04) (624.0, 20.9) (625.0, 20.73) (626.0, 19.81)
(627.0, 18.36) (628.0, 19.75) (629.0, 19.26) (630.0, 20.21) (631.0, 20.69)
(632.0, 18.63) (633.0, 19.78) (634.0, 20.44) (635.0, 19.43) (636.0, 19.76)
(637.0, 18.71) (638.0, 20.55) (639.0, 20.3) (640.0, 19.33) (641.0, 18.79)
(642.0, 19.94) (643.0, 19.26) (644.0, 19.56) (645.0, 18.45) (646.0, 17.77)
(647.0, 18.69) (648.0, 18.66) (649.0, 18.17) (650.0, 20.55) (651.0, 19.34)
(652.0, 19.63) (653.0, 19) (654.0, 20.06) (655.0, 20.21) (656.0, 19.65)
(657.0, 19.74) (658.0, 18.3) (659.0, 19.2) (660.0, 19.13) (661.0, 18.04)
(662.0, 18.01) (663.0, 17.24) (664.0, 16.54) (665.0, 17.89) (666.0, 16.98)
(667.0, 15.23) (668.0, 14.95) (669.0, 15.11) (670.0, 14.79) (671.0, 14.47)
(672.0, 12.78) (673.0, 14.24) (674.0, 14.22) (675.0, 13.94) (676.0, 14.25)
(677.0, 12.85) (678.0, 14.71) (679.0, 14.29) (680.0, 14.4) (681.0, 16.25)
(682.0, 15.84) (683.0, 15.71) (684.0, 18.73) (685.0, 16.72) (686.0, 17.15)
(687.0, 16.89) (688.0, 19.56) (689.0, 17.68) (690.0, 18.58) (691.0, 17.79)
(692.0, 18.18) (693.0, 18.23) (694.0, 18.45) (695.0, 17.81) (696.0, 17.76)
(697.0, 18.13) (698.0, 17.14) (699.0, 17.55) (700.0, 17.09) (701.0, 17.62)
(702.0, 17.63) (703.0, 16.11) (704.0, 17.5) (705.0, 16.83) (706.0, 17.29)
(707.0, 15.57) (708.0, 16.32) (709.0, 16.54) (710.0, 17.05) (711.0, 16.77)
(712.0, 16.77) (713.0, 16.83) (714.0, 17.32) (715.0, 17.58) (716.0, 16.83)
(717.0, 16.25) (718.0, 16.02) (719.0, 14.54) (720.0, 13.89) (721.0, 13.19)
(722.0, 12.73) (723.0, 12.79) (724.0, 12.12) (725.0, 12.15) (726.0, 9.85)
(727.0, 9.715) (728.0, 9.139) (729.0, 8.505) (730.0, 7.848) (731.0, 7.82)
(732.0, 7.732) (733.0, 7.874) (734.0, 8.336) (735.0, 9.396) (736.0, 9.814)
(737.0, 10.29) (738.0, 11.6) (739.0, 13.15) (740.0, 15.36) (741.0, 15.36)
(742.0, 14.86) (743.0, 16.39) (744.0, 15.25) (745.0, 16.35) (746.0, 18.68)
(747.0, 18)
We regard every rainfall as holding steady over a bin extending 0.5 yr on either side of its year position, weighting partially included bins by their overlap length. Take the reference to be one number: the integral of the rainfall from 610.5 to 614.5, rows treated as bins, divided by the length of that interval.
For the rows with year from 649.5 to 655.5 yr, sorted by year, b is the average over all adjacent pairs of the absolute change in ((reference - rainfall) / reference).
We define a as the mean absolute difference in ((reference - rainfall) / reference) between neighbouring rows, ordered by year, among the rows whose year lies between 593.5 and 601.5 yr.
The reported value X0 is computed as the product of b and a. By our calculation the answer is 0.0020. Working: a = 0.062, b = 0.033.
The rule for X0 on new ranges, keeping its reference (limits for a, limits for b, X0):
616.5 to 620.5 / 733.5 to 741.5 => 0.0067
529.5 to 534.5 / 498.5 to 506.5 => 0.0012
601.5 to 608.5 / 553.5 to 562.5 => 0.0015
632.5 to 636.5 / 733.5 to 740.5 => 0.0019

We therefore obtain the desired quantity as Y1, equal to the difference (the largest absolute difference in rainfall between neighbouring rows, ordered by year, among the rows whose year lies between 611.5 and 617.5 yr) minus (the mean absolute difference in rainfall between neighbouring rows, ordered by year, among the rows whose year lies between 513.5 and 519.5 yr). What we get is 0.58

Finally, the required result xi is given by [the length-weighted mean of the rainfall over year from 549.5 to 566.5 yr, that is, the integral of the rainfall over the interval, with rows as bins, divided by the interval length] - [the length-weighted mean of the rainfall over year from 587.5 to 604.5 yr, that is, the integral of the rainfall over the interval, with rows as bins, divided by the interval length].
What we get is -3.3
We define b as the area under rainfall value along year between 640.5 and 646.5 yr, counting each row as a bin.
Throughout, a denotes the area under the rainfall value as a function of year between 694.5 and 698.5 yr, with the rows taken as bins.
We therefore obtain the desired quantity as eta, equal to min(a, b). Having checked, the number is 71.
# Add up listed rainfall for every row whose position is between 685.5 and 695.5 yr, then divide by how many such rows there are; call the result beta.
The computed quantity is 18.0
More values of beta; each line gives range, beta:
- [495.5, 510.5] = 17.0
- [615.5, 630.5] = 20.0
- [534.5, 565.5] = 16.0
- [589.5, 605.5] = 20.1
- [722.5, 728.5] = 11.0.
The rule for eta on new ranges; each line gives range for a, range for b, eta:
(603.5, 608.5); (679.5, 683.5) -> 62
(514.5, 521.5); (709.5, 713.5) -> 67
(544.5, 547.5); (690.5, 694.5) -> 46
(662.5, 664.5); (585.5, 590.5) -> 34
